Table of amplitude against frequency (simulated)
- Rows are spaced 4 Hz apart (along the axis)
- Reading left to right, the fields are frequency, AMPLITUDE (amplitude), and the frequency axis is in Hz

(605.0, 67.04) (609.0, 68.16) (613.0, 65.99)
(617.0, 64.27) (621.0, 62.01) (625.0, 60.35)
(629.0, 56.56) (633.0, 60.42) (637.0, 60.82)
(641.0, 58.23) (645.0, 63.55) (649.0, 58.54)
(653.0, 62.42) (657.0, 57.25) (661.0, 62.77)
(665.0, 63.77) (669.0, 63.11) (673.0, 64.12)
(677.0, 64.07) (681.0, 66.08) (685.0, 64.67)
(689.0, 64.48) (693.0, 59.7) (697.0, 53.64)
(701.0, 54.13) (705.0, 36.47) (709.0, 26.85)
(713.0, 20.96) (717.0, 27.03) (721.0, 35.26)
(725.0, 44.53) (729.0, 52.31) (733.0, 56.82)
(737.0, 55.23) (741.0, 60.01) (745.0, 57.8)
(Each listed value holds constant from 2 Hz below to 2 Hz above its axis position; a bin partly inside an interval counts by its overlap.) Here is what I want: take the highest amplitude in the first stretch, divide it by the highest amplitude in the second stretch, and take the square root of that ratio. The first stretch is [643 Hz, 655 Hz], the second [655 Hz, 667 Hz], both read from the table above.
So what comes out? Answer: 1.00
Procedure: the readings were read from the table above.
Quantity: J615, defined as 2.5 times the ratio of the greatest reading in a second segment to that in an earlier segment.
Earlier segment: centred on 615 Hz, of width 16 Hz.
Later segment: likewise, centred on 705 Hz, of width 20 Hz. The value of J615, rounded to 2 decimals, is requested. 1.99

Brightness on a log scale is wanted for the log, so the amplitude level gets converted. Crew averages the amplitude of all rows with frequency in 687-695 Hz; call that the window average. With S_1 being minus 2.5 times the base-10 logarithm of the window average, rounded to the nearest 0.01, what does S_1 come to -4.48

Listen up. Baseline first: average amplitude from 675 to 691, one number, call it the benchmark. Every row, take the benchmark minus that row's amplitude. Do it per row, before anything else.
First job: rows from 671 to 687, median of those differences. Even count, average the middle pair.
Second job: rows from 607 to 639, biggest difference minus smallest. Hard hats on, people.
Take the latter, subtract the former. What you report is 11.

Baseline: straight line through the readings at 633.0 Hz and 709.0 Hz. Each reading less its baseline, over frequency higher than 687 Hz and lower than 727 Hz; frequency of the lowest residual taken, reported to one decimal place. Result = 713.0 Hz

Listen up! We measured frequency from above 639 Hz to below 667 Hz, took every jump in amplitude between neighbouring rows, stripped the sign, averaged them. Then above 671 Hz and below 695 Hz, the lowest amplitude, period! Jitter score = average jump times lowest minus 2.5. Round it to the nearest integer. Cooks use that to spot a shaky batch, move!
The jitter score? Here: 255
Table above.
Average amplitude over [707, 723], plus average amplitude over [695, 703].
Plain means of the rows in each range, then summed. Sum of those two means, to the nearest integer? 81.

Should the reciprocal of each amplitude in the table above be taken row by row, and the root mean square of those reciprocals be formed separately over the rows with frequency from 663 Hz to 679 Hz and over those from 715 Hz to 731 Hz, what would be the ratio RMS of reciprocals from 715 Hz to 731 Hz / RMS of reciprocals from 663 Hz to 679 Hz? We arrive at 1.8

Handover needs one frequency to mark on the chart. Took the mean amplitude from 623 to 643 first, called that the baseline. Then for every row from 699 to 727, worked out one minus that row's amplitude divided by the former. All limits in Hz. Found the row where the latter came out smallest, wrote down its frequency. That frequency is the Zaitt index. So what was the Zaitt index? 701.0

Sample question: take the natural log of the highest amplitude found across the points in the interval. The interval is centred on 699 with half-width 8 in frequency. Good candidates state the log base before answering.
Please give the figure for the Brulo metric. 4.09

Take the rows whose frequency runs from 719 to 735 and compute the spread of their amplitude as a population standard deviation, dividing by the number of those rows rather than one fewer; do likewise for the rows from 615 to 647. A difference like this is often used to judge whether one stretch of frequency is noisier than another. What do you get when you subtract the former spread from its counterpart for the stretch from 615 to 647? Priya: -5.8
